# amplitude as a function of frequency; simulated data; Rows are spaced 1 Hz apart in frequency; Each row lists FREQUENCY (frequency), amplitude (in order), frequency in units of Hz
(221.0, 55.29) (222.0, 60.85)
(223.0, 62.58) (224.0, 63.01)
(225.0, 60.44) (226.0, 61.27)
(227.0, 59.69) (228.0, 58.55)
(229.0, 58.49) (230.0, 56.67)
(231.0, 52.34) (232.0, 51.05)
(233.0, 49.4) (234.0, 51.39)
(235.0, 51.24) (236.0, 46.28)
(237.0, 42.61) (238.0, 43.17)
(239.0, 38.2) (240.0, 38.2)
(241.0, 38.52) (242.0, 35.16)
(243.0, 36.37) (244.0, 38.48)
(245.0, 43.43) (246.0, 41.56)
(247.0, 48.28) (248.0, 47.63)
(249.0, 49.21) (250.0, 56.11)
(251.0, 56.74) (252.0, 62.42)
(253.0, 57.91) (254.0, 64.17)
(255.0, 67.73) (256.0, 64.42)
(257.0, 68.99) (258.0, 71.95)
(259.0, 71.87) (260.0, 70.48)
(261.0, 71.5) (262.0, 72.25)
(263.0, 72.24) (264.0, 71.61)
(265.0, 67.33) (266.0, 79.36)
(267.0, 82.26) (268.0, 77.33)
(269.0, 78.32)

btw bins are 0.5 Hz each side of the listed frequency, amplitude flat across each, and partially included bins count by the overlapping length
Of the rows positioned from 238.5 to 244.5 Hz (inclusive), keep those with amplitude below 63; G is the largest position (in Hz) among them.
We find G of 244.0 Hz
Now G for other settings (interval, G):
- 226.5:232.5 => 232.0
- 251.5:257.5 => 253.0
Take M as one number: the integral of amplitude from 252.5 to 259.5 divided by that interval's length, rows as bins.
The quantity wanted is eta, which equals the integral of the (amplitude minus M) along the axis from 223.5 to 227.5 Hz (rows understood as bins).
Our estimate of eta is -22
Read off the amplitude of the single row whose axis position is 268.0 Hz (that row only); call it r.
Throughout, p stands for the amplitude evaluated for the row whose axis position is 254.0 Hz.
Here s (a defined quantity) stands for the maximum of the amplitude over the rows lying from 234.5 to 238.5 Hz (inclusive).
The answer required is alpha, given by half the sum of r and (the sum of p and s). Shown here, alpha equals 96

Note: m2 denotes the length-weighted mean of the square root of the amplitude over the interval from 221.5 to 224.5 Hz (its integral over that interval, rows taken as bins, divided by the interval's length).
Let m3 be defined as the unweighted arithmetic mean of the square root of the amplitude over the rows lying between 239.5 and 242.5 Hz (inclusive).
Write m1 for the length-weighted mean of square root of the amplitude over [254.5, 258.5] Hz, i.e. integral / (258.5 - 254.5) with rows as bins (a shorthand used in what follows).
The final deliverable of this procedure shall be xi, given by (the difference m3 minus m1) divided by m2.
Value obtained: -0.27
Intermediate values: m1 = 8.26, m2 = 7.88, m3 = 6.1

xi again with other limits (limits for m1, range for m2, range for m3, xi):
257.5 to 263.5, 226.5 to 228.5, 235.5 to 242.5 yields -0.28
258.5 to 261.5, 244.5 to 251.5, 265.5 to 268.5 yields 0.07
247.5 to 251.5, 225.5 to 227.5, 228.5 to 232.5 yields 0.02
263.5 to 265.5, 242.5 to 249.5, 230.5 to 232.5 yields -0.17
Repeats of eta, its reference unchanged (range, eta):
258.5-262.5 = 19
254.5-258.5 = 6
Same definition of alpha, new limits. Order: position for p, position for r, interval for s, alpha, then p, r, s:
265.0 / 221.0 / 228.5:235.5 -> 91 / 67.33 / 55.29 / 58.49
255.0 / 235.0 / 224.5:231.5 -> 90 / 67.73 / 51.24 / 61.27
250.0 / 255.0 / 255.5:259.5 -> 98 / 56.11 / 67.73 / 71.95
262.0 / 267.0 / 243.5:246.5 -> 99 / 72.25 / 82.26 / 43.43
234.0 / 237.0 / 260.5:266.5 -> 87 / 51.39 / 42.61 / 79.36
